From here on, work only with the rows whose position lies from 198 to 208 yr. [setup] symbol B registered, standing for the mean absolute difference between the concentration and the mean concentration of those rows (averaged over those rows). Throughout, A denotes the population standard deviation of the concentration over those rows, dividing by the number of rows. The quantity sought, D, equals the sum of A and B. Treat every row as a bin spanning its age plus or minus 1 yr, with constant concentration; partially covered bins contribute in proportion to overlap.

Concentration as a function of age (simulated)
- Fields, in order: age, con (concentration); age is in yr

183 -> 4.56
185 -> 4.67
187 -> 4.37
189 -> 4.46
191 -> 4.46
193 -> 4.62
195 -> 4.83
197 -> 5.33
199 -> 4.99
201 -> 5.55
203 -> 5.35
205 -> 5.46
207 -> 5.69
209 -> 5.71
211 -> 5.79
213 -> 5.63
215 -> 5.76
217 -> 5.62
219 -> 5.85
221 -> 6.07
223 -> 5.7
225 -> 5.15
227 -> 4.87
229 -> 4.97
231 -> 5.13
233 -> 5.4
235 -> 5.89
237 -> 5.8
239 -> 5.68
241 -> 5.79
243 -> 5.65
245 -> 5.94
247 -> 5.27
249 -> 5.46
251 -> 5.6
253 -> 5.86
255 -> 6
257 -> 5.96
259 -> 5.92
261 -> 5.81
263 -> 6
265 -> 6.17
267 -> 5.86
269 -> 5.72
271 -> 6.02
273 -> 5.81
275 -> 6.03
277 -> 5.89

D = 0.43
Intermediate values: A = 0.237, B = 0.190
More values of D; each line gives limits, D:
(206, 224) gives 0.23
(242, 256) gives 0.46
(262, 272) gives 0.28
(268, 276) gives 0.26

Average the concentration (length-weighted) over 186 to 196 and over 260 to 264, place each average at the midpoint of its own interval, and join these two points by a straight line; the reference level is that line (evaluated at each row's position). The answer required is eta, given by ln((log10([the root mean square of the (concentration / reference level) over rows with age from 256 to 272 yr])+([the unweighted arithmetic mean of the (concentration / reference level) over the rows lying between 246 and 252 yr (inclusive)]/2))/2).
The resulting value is -1.43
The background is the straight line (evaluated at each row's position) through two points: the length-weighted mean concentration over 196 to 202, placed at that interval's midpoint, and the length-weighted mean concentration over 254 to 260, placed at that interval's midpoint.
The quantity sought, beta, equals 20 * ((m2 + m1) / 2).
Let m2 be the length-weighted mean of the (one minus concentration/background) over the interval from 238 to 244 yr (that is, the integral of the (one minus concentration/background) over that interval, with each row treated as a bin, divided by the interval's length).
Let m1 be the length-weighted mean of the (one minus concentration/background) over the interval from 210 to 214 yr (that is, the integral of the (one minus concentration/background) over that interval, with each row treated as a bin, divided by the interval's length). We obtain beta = -0.4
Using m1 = -0.050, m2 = 0.012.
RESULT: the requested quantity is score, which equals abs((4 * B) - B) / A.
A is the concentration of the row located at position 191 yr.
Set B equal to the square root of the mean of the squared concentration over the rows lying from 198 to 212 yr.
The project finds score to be 3.71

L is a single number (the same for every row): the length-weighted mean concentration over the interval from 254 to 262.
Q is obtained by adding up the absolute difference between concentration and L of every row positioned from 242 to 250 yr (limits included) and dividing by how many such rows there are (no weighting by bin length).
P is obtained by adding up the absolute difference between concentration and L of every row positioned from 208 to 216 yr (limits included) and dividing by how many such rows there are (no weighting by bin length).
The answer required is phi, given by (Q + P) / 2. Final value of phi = 0.28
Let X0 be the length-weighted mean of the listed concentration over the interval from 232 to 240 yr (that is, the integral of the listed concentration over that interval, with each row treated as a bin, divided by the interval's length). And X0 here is 5.69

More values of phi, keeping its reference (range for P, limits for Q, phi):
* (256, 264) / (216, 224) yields 0.12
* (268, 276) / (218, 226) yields 0.22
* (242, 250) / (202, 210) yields 0.36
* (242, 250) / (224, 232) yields 0.62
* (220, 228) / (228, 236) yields 0.56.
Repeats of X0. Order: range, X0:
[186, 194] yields 4.48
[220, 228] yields 5.45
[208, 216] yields 5.72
